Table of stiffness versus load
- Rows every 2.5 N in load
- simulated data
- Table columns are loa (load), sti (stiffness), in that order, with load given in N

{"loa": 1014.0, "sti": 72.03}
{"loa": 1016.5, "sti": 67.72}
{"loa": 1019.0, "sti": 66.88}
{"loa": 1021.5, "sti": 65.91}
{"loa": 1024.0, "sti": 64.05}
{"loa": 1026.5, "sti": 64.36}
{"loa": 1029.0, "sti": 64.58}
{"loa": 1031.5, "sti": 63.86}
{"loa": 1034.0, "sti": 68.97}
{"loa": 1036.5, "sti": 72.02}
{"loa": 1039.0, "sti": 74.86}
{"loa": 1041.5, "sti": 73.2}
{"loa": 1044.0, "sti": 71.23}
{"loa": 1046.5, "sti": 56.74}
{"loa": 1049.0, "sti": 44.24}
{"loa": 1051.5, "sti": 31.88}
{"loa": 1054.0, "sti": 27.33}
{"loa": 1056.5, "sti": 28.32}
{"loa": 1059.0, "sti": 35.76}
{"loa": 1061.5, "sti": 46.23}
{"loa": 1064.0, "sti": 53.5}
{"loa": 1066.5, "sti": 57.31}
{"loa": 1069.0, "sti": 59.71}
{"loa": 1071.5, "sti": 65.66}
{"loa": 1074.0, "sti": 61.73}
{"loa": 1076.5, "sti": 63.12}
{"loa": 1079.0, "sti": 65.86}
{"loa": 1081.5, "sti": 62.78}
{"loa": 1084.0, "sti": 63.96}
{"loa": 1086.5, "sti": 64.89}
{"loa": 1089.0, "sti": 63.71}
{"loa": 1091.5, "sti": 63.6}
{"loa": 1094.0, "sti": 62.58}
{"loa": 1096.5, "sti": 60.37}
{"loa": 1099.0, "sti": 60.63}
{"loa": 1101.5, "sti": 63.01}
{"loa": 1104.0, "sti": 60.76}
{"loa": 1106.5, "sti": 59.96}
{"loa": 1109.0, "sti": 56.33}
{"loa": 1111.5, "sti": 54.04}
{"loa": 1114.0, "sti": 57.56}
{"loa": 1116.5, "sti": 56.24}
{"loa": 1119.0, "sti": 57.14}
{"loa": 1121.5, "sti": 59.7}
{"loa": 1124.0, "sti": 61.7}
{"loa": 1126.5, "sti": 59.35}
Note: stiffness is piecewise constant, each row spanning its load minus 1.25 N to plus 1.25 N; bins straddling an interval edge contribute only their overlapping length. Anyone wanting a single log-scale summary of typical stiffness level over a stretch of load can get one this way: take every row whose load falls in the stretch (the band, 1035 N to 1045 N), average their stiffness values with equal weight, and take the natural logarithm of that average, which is 4.29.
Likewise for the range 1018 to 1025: 4.18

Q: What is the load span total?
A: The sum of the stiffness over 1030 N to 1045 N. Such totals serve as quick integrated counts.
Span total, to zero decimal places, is 424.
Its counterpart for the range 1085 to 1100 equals 376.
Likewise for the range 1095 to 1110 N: 361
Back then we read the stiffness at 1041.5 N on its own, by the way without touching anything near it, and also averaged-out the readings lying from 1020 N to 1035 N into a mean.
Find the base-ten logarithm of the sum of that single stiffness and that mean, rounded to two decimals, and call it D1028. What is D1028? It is 2.14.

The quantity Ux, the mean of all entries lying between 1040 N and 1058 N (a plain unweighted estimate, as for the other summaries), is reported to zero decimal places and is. 48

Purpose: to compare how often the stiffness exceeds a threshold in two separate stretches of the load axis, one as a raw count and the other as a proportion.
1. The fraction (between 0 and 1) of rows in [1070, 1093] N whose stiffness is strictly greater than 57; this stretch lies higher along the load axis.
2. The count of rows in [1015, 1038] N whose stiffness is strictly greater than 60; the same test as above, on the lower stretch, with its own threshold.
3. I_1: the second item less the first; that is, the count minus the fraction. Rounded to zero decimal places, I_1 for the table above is 8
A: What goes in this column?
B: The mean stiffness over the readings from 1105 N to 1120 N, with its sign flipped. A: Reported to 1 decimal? -56.9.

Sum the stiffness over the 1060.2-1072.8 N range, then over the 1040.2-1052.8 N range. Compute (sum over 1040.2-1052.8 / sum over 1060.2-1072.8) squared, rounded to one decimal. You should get 1.0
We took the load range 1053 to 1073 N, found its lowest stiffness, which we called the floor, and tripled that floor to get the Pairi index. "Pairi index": 82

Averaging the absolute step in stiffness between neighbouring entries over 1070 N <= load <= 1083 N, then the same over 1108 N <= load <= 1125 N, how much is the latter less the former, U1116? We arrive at -0.7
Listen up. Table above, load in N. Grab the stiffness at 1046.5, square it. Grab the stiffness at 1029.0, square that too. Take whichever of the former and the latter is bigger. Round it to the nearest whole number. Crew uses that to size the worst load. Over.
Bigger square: 4171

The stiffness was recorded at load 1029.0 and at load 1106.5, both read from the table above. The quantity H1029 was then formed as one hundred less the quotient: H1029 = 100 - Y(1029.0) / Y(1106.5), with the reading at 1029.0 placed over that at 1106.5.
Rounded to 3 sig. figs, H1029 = 98.9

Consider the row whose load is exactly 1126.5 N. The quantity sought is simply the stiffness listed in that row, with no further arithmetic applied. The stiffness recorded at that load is 59.35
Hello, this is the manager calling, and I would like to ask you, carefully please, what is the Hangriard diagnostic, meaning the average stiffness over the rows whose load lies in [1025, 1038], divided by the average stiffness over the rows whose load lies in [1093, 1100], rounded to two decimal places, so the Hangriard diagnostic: 1.09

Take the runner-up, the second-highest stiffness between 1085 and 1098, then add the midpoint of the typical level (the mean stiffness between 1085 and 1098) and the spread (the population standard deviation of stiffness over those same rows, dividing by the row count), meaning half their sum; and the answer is 96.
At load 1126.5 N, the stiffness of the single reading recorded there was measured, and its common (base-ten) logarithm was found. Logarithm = 1.77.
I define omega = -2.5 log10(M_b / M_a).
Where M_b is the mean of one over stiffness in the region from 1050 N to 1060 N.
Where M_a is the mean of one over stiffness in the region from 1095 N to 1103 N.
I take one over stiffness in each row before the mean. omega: -0.8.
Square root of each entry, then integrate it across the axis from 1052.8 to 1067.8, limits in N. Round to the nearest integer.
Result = 96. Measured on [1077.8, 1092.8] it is 120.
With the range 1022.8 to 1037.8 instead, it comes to 122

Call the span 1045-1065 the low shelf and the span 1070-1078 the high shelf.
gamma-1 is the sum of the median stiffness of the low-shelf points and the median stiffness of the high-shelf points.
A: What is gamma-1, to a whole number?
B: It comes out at 103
